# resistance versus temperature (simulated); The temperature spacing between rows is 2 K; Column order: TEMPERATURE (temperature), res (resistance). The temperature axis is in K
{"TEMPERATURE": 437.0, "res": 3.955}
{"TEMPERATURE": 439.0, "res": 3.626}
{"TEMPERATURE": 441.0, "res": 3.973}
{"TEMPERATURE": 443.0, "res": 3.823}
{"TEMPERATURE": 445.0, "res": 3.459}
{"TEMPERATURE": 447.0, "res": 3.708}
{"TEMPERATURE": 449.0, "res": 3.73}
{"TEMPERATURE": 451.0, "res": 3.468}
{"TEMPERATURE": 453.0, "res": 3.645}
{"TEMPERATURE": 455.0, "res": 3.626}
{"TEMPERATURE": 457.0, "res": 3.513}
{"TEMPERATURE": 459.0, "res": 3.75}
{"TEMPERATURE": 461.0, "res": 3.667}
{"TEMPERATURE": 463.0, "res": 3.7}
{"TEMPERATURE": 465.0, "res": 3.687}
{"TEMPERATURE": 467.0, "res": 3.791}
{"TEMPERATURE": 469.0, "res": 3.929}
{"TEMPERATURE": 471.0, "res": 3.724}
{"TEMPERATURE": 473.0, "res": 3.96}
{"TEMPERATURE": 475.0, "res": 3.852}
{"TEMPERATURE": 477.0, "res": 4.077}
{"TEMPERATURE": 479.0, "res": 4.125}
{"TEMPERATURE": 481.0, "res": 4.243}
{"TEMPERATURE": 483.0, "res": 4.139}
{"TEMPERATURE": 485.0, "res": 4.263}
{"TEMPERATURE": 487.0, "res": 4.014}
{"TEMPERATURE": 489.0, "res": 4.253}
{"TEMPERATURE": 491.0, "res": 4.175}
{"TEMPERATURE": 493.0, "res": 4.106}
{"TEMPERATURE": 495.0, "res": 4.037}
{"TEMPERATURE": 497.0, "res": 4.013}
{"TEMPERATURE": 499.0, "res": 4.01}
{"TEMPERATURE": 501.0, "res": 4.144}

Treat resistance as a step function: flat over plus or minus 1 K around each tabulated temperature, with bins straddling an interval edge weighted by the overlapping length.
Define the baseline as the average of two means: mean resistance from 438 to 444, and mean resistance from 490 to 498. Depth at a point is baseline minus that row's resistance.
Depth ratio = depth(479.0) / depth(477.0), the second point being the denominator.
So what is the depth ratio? 1.4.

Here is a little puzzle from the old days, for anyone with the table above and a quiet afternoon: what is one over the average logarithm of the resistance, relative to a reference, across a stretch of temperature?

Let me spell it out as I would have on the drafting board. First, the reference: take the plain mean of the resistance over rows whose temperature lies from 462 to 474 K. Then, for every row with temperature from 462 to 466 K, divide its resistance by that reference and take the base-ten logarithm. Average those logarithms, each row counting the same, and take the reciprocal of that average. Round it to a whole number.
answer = -82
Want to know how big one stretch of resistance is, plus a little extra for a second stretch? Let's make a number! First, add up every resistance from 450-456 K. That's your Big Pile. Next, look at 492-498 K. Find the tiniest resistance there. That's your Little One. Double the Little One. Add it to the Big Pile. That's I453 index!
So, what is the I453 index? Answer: 18.8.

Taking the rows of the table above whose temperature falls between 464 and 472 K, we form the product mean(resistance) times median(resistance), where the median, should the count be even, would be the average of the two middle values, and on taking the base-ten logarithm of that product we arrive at 1.15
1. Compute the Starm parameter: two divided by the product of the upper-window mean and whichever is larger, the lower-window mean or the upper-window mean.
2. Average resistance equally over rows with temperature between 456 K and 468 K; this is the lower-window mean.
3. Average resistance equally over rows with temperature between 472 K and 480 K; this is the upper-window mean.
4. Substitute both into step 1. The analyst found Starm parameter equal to 0.125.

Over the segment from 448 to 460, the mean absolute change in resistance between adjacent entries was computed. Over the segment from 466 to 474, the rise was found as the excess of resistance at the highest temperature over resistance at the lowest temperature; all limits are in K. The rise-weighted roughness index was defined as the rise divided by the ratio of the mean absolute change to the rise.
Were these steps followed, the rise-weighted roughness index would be 0.18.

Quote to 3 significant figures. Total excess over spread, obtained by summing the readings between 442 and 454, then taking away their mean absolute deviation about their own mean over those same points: 21.7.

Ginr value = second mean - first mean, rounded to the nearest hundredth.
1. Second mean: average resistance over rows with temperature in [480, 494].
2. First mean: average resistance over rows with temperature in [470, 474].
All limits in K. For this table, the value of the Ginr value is 0.33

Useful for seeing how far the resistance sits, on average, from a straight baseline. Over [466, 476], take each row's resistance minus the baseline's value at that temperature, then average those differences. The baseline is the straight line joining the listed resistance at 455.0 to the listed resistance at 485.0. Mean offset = -0.11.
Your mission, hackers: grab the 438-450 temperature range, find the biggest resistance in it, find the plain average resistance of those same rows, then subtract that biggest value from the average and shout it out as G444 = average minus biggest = -0.253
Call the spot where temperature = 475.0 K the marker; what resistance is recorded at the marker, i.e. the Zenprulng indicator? 3.852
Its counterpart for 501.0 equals 4.144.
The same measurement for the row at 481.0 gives 4.243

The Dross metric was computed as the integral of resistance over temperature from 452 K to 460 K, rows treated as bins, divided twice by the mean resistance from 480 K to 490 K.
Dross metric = 1.7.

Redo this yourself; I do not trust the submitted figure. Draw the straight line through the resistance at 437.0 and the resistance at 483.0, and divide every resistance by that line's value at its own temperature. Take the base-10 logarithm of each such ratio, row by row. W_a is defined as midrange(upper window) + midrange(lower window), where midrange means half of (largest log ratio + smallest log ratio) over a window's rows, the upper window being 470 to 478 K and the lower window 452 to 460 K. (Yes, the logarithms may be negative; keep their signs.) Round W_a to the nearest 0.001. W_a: -0.069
